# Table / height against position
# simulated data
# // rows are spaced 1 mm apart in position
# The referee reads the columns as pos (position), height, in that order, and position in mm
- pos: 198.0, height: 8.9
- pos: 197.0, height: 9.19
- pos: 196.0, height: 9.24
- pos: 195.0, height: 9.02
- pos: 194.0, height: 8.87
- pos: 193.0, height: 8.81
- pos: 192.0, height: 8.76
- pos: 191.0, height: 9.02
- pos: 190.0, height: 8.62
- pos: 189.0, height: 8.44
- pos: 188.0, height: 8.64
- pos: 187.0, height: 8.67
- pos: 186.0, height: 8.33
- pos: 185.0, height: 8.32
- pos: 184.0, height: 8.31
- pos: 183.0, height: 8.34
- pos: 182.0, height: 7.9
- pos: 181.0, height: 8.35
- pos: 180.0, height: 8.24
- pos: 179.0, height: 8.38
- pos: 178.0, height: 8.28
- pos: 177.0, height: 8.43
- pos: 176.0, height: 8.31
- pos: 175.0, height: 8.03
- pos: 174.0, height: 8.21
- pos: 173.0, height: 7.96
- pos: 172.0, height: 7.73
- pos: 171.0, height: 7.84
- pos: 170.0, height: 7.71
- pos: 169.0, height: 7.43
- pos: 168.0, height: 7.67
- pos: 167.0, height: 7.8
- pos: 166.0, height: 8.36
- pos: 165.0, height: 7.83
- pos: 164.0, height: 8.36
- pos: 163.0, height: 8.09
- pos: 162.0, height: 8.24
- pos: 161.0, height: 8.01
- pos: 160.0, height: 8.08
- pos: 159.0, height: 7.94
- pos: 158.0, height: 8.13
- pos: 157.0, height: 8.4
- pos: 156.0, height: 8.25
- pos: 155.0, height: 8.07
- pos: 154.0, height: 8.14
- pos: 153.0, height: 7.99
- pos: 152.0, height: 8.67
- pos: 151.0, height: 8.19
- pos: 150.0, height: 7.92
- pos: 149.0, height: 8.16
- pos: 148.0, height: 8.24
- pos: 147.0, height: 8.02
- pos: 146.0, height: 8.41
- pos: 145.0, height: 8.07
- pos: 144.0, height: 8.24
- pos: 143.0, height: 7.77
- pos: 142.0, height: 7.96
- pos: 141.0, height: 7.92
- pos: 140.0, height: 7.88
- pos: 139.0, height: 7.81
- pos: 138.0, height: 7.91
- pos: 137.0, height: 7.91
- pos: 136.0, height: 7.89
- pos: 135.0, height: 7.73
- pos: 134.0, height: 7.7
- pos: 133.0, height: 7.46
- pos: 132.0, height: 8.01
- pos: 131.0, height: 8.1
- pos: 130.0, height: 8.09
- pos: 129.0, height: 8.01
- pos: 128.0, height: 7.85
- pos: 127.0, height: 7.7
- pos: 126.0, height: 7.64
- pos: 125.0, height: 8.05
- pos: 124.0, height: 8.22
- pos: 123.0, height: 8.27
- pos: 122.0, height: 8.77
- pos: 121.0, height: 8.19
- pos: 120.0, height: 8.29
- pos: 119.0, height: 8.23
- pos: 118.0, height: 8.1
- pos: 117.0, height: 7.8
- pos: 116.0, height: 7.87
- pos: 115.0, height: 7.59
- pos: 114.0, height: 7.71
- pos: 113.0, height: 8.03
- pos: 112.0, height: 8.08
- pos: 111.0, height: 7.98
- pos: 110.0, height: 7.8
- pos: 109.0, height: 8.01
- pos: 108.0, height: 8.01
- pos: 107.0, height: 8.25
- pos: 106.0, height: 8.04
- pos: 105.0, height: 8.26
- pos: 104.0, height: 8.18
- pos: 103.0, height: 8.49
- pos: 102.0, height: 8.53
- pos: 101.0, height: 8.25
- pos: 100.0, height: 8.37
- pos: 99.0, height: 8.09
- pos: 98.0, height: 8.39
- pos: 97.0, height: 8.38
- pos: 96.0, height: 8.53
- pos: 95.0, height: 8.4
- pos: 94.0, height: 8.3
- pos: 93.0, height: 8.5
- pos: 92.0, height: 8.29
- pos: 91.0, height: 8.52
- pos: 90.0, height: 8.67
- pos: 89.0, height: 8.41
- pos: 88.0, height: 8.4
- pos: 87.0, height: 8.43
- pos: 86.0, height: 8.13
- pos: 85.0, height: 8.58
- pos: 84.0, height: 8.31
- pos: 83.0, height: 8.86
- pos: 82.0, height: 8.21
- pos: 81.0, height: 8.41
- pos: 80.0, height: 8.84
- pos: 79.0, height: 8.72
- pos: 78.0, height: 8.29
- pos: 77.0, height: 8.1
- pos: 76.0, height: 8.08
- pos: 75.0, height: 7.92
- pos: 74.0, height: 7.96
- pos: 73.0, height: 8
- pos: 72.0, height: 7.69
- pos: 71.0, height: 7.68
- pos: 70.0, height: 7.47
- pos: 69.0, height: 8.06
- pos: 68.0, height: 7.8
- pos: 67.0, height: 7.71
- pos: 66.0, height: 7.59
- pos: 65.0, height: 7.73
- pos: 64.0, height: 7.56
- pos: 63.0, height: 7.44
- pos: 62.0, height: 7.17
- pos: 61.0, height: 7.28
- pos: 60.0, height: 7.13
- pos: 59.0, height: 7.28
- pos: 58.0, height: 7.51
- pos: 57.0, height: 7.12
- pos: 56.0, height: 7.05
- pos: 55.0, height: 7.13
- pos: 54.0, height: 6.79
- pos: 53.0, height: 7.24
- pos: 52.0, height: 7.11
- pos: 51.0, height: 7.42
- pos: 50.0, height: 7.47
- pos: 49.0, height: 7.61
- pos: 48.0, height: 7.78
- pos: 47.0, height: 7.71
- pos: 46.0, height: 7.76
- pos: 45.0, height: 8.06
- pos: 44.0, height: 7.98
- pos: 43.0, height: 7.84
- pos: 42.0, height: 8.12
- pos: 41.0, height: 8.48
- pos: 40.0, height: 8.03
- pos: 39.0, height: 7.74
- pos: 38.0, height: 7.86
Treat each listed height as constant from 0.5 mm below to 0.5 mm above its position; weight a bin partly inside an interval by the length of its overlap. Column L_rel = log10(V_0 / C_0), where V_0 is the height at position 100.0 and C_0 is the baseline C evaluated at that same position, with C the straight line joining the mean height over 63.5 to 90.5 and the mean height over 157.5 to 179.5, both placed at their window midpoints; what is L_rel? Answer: 0.014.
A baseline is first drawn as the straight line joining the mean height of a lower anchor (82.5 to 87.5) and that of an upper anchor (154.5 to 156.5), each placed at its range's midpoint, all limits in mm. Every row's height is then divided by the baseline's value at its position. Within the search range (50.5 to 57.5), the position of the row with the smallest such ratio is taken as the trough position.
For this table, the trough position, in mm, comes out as 54.0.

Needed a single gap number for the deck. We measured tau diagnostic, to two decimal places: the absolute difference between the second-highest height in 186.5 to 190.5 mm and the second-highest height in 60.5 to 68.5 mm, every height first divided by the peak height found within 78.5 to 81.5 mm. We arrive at 0.10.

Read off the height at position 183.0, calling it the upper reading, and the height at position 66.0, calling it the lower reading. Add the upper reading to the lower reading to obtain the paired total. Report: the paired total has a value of 15.9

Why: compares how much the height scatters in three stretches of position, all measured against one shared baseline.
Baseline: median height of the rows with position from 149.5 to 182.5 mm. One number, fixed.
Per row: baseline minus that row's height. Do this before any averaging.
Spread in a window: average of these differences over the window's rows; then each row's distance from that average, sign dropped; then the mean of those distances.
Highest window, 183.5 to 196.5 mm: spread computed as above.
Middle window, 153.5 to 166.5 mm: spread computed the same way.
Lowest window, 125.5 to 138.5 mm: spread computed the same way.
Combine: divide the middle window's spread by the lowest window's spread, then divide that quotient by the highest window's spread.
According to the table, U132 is 3.70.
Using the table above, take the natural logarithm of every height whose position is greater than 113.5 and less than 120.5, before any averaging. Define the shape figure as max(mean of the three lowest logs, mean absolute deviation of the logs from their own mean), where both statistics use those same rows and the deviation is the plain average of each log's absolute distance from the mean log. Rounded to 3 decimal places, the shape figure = 2.041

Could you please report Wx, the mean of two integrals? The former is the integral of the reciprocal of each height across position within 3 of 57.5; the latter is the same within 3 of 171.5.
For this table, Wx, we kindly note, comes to 0.80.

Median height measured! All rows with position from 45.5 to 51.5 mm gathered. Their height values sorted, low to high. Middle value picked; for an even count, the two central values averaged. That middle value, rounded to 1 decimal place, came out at 7.7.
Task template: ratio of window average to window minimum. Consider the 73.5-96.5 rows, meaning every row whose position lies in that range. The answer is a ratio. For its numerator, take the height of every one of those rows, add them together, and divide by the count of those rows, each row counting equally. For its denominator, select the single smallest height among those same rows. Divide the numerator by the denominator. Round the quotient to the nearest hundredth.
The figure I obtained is 1.06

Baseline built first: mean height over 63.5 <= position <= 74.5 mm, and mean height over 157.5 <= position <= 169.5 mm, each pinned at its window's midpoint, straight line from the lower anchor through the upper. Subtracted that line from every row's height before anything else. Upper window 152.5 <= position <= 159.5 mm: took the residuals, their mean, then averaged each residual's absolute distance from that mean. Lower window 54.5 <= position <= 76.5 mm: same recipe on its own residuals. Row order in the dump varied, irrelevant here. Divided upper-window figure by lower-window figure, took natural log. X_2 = -0.8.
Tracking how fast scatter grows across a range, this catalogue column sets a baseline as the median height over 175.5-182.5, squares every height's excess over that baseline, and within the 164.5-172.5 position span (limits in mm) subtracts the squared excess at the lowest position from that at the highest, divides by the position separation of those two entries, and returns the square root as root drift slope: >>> 0.12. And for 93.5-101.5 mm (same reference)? 0.02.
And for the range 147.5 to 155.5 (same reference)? 0.09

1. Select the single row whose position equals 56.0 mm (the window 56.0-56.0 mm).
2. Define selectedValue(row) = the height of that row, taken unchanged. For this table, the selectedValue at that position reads 7.05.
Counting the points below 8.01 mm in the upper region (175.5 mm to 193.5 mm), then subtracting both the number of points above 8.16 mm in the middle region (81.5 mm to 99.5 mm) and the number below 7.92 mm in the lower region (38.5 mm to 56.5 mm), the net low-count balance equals -28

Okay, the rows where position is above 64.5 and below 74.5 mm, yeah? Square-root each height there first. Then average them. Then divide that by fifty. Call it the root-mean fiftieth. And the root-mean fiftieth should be 0.0557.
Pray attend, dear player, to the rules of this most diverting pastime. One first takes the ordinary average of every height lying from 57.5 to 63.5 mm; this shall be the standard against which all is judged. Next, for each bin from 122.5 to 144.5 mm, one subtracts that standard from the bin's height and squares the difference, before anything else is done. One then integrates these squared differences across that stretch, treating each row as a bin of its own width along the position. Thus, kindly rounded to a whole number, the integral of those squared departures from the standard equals 9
